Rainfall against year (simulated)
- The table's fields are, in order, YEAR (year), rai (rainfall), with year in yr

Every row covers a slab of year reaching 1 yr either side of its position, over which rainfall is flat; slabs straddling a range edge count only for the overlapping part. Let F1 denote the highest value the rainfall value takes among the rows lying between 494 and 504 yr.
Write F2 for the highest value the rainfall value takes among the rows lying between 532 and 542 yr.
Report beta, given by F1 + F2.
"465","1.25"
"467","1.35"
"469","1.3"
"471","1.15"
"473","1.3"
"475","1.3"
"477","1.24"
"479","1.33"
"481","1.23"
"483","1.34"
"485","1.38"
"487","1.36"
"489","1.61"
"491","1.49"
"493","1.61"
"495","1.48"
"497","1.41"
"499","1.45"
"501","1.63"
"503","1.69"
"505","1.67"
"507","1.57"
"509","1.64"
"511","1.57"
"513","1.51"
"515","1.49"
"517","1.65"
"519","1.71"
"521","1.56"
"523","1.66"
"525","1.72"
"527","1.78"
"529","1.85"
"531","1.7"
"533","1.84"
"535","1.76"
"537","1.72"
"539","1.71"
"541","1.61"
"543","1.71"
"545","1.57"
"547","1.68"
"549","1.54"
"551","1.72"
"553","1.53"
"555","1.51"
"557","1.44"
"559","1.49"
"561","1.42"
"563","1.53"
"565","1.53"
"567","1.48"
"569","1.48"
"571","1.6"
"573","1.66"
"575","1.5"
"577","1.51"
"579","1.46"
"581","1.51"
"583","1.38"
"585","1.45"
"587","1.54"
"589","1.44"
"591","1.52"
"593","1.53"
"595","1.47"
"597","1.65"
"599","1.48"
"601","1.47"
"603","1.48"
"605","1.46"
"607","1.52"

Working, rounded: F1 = 1.69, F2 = 1.84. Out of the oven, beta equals 3.53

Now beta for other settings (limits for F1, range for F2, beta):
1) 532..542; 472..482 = 3.17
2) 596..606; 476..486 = 3.03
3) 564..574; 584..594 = 3.20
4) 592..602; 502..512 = 3.34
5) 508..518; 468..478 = 2.95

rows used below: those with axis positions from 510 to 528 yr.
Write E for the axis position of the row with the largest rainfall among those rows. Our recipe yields 527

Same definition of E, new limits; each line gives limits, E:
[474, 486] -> 485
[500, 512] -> 503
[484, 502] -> 501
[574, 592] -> 587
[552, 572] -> 571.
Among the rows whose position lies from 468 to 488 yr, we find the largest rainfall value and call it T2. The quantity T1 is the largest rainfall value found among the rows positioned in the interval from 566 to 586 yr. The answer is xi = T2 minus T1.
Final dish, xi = -0.28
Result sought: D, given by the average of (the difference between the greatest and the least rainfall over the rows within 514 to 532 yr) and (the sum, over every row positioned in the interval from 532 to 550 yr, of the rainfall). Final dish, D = 7.75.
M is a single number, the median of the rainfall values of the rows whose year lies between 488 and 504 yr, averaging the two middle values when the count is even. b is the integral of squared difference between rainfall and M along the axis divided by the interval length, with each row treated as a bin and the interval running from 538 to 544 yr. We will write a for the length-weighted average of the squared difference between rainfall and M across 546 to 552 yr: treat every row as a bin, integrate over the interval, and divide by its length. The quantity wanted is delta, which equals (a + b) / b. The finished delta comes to 1.84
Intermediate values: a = 0.015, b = 0.018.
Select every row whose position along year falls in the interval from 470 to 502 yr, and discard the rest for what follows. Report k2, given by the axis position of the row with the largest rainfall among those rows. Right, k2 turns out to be 501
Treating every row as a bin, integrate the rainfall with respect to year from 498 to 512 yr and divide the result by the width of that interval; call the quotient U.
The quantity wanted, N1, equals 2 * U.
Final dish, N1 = 3.21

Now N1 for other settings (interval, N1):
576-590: 2.94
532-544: 3.45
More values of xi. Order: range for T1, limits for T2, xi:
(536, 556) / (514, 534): 0.13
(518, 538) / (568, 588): -0.19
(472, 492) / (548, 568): 0.11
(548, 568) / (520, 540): 0.13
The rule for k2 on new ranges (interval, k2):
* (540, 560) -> 551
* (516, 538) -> 529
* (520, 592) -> 529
